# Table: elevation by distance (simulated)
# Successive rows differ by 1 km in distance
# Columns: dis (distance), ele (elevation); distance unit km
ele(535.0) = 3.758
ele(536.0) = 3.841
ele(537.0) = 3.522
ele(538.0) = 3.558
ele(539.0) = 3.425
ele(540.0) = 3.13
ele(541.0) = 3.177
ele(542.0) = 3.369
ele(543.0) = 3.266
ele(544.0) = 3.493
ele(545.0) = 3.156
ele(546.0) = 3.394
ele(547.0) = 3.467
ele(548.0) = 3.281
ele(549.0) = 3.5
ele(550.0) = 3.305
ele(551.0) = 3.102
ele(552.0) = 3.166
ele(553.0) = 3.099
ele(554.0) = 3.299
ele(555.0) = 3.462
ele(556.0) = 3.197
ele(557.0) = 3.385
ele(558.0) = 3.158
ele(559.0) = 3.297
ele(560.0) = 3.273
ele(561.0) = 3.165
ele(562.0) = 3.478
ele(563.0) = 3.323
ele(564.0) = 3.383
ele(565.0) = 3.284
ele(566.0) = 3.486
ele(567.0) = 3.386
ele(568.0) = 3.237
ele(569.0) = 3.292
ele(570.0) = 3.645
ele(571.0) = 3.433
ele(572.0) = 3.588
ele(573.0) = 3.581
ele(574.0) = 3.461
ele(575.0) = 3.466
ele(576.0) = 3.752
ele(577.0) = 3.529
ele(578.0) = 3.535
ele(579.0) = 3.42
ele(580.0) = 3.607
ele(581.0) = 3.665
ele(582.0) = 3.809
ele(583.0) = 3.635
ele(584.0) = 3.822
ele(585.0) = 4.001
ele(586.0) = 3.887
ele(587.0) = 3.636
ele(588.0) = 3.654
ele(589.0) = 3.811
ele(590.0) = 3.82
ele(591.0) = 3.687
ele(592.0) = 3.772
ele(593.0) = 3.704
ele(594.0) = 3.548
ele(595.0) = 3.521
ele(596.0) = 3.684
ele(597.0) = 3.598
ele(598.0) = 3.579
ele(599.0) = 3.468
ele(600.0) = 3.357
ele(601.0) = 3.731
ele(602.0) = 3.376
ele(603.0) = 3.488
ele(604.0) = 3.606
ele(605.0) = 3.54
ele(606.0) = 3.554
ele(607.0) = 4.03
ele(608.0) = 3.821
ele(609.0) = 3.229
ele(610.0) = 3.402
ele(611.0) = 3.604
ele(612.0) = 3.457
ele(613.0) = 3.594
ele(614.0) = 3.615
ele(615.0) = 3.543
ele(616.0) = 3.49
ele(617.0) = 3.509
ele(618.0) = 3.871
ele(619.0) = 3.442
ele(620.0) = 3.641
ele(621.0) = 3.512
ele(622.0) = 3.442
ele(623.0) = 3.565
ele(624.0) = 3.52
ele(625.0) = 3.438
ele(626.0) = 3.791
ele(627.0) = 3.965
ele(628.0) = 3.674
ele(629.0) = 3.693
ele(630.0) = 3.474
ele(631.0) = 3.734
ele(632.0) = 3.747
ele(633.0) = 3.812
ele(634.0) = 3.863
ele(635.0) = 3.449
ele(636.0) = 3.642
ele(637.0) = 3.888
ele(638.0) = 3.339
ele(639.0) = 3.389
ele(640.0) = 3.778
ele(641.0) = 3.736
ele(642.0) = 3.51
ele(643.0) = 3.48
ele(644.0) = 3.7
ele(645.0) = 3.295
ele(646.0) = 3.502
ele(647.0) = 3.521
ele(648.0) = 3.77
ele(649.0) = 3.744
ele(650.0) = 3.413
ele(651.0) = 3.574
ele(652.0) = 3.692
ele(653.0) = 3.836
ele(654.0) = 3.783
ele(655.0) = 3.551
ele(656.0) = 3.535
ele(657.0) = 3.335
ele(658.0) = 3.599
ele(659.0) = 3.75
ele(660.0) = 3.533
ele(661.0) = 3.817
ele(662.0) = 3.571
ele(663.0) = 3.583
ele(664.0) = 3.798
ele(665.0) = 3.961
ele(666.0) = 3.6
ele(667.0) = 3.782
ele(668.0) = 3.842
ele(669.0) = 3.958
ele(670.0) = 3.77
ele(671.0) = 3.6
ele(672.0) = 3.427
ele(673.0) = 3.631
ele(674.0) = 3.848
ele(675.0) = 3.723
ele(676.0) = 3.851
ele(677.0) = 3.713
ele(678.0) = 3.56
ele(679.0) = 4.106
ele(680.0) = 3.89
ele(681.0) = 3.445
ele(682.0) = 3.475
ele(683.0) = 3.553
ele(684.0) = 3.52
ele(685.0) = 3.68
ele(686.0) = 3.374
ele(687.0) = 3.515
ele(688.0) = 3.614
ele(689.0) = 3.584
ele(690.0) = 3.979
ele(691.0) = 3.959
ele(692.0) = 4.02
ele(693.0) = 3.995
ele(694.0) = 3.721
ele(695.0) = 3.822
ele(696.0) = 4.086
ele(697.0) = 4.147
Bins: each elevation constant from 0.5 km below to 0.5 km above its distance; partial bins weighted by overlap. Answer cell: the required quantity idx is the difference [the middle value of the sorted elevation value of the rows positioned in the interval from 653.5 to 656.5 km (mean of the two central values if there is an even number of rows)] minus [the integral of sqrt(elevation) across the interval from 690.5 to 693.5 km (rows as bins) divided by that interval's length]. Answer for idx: 1.55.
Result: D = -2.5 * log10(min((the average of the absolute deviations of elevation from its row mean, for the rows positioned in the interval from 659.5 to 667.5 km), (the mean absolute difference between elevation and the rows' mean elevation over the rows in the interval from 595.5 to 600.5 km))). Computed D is 2.50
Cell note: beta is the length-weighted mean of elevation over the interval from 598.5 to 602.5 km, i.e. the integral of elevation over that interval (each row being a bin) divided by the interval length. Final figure 3.48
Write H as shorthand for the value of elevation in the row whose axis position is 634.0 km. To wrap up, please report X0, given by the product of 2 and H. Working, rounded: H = 3.863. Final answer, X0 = 7.7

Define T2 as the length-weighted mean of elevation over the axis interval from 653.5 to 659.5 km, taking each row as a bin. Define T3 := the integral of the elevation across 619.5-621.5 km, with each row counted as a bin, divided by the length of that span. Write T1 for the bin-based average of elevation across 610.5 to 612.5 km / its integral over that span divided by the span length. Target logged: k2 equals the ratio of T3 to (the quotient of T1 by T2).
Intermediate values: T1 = 3.53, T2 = 3.59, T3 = 3.58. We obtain 3.64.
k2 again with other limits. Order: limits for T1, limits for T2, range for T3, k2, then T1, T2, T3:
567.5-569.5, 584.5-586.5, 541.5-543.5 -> 4.01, 3.26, 3.94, 3.32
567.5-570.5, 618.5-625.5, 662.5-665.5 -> 3.91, 3.39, 3.51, 3.78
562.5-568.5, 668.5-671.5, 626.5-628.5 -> 4.31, 3.35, 3.78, 3.82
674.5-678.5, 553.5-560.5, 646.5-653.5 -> 3.24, 3.71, 3.30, 3.65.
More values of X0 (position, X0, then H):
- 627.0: 7.9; 3.965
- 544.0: 7.0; 3.493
